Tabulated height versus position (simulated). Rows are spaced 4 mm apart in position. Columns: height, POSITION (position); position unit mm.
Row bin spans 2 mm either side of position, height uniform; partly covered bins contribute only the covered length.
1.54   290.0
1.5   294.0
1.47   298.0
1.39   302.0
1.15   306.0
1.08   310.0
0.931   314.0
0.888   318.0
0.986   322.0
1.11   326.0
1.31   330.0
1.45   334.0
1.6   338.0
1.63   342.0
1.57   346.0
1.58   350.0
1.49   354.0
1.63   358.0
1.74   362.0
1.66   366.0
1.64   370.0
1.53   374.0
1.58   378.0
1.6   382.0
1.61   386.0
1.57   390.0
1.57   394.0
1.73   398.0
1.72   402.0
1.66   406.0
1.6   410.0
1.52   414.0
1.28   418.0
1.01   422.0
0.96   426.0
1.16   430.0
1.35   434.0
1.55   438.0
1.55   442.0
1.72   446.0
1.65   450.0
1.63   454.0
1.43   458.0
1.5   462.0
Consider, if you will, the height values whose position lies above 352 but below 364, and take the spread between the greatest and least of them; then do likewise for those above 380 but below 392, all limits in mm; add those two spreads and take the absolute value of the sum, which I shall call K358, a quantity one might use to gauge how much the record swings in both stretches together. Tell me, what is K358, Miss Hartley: 0.29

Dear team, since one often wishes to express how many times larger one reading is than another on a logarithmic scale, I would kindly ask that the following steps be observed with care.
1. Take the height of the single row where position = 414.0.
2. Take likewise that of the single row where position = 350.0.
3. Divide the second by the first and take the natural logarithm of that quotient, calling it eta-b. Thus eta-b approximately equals 0.04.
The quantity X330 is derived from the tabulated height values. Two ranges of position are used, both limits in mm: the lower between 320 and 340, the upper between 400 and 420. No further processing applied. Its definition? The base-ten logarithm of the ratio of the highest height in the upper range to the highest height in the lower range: 0.03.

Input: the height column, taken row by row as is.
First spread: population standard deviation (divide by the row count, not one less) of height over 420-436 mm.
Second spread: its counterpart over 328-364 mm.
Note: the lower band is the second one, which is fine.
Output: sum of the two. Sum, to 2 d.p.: 0.27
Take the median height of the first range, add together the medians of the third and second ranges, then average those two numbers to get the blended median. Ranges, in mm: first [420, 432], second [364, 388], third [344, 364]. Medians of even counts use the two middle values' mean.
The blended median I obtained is 2.10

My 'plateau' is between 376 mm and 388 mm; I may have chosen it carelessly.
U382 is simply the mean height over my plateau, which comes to 1.60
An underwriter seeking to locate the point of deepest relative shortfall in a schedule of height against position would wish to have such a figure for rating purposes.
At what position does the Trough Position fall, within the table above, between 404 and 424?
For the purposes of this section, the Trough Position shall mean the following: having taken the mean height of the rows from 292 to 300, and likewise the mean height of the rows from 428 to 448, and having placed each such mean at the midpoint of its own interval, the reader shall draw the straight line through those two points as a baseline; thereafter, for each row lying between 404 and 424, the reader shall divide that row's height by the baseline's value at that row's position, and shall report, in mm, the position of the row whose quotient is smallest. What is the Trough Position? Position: 422.0 mm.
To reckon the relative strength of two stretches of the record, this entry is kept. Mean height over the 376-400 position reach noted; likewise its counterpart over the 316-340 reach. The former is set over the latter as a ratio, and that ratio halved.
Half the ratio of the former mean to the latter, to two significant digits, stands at 0.66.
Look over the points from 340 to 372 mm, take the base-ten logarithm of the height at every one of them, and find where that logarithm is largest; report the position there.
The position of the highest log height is 362.0 mm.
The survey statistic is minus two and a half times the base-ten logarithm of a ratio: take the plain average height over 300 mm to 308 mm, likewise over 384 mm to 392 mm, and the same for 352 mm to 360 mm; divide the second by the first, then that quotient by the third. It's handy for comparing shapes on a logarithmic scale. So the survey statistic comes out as 0.2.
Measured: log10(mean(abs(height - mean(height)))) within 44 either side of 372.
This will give -1.2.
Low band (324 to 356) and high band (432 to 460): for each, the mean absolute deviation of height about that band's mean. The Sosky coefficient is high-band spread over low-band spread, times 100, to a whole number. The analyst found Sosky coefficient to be 72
